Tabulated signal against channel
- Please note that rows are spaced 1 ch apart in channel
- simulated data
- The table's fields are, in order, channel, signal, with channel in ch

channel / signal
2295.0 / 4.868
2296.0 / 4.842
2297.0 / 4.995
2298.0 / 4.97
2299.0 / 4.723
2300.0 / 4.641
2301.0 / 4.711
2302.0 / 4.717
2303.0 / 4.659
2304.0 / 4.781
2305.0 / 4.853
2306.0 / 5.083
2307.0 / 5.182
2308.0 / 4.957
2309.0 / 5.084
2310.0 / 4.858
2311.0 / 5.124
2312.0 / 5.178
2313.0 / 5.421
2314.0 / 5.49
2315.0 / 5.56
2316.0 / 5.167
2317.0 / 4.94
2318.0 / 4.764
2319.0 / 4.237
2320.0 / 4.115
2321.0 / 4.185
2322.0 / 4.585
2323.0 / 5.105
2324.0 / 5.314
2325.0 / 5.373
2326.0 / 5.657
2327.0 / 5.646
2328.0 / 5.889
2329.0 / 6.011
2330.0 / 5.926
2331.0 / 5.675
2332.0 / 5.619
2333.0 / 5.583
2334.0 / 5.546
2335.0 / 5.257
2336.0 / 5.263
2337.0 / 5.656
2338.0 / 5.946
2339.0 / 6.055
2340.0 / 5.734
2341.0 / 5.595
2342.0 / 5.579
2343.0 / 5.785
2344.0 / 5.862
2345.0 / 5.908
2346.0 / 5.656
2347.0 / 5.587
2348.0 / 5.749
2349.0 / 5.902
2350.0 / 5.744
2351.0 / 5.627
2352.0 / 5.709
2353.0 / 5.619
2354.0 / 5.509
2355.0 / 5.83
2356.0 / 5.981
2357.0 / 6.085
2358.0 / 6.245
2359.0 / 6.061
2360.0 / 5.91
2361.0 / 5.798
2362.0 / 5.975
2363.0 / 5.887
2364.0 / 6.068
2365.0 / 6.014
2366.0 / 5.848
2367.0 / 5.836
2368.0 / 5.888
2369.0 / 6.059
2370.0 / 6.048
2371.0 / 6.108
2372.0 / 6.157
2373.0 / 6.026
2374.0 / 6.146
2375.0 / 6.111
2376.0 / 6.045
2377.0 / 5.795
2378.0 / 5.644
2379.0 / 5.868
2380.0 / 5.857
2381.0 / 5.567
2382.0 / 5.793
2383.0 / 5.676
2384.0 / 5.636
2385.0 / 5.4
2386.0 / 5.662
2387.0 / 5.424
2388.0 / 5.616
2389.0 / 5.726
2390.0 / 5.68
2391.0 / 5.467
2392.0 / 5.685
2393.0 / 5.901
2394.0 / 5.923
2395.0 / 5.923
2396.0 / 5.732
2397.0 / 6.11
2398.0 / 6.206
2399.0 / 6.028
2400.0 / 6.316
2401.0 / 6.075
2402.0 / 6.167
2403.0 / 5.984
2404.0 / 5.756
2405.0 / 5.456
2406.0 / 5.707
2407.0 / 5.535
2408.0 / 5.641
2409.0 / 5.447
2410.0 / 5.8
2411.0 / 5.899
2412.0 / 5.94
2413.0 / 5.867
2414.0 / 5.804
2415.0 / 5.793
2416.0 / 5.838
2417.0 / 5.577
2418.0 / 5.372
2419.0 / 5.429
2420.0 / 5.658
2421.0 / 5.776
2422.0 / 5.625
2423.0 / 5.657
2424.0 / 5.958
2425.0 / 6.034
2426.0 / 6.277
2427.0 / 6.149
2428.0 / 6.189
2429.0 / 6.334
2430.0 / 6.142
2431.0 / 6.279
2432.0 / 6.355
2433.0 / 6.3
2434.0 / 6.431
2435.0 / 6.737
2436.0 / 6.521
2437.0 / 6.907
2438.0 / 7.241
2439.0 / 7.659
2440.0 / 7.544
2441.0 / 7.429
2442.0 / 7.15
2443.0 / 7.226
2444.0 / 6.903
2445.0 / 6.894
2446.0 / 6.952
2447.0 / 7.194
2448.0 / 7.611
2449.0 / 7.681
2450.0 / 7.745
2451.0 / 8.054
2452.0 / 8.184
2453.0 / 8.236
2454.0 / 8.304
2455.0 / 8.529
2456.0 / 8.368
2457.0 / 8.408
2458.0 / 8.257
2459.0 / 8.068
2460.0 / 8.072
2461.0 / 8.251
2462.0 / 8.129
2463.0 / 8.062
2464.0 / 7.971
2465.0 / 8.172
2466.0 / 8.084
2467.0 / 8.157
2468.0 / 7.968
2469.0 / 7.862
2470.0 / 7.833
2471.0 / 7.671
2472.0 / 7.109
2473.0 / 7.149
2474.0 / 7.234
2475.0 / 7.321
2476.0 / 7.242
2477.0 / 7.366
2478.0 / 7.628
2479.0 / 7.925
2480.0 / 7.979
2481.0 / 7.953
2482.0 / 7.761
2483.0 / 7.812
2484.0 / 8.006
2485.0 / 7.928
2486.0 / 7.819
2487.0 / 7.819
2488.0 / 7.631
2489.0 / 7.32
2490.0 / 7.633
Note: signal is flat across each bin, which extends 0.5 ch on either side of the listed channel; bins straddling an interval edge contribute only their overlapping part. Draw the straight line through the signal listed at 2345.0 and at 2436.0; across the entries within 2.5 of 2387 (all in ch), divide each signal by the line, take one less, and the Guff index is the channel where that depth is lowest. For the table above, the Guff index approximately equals 2385.0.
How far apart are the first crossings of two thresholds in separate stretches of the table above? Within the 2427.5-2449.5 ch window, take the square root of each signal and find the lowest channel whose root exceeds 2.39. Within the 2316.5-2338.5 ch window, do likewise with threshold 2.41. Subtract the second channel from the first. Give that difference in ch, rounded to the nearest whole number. 100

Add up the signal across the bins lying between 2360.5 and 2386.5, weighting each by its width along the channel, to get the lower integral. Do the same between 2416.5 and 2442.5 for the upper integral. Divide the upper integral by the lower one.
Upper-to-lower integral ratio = 1.1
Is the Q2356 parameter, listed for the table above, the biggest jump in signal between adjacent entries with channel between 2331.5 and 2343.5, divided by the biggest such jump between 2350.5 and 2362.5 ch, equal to 1.22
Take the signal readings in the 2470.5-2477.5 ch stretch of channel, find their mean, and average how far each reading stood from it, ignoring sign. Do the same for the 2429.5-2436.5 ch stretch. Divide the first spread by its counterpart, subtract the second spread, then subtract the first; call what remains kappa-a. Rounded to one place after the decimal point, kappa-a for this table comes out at 0.6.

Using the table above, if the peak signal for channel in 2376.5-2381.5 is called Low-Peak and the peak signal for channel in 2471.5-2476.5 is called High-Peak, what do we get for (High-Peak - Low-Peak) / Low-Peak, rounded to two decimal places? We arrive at 0.25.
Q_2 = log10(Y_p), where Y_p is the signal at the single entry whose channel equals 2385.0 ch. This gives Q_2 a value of 0.732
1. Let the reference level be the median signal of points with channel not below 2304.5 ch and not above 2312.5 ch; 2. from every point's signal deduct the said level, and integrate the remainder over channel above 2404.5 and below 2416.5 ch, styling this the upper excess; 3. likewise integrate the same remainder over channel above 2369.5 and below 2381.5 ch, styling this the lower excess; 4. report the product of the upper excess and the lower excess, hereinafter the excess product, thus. 80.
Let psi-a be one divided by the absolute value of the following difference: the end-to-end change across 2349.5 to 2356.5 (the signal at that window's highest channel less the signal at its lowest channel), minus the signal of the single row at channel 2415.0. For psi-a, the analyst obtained 0.18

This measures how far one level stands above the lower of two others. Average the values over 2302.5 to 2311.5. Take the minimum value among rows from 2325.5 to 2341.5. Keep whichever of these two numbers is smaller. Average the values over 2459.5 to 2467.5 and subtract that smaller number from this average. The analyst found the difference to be 3.2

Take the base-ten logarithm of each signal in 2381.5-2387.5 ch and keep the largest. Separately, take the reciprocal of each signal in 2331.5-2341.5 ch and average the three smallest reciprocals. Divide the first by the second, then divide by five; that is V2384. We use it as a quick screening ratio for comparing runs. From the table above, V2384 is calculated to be 0.90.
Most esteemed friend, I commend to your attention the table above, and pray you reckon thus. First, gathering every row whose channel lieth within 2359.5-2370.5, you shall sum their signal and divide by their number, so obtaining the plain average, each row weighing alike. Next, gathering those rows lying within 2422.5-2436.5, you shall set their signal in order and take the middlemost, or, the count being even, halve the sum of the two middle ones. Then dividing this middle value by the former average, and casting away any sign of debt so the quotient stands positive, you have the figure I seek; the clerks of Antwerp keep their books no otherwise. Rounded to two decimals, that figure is 1.06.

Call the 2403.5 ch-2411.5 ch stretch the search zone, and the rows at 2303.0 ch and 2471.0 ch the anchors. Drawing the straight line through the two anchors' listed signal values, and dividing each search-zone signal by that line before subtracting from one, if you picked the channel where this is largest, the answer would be 2409.0 ch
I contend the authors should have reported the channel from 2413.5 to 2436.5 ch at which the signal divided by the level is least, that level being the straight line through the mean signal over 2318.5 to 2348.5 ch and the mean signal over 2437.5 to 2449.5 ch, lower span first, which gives 2418.0 ch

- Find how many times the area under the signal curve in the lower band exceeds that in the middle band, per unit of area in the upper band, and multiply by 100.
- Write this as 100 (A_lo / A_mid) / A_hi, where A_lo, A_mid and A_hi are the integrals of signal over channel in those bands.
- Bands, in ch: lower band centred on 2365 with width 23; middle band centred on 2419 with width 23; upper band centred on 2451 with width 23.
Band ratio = 0.572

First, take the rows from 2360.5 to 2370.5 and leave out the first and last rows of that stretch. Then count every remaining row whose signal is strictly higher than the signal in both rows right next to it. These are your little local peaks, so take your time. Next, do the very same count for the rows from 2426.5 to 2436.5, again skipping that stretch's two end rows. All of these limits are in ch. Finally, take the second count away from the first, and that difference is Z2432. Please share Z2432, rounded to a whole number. 0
